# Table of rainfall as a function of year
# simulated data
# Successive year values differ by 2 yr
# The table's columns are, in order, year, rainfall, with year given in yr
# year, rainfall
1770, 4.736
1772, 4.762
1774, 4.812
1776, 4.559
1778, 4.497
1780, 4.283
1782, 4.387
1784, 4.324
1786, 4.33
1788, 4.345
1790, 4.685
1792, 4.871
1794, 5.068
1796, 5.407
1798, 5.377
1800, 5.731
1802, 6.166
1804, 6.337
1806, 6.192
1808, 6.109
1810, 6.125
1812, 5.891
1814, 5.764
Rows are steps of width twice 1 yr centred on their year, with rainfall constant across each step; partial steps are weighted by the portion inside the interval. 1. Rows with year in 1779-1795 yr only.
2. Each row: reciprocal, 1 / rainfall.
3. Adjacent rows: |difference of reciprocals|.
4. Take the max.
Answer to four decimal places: 0.0167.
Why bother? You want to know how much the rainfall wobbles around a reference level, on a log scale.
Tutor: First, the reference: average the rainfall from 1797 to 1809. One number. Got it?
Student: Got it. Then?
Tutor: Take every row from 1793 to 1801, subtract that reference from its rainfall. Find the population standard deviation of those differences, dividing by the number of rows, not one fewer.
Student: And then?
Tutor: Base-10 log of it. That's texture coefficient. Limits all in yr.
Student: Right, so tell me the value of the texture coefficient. -0.63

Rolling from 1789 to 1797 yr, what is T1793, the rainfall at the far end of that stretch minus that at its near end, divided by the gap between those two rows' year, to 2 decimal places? 0.12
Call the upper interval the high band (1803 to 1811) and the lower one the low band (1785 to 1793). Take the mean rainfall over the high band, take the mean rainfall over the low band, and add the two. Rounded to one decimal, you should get 10.7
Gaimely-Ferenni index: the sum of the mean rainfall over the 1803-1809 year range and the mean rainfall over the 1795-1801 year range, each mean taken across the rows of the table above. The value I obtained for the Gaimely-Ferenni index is 11.7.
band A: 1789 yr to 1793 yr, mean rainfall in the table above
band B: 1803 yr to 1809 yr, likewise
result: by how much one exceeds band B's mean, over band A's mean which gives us -1.1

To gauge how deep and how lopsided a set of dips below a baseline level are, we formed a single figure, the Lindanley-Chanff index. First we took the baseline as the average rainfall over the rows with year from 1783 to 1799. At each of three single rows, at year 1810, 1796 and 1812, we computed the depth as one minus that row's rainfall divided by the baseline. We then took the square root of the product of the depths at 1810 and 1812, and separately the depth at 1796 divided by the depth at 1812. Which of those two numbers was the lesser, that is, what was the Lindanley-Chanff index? 0.25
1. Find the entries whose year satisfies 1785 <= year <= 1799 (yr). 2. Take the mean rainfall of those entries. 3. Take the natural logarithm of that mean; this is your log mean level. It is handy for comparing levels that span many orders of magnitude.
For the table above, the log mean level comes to 1.58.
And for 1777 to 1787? 1.47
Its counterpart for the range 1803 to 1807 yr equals 1.83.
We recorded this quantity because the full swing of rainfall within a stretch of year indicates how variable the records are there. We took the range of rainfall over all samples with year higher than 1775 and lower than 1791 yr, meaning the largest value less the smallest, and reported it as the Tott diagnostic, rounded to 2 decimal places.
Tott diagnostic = 0.40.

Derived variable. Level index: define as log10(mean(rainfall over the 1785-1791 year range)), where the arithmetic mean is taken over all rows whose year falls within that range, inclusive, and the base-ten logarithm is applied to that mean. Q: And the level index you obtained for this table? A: 0.649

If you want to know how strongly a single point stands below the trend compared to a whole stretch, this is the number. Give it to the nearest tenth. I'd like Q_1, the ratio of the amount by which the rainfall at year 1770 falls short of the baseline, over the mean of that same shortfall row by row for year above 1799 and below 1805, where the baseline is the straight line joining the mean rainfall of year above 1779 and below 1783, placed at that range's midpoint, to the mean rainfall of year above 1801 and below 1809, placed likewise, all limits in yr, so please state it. 11.4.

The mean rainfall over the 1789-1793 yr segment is 4.8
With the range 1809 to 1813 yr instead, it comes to 6.0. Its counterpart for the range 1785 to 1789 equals 4.3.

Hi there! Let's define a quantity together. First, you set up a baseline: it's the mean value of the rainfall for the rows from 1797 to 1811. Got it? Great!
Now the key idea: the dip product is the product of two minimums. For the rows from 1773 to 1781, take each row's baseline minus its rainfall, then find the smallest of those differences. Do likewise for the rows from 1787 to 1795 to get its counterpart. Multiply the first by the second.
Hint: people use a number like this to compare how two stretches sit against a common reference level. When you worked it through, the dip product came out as 1.1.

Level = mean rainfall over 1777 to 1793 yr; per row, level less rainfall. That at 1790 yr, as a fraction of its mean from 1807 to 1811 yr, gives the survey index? 0.1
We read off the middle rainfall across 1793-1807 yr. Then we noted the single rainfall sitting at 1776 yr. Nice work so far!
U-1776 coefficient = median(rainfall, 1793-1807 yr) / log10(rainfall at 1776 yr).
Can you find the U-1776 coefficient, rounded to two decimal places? 8.70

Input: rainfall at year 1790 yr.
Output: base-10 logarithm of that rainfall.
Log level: 0.671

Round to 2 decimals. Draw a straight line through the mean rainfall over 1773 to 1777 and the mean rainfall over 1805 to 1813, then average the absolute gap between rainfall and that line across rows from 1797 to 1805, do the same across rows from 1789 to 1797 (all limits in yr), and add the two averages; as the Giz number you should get 0.69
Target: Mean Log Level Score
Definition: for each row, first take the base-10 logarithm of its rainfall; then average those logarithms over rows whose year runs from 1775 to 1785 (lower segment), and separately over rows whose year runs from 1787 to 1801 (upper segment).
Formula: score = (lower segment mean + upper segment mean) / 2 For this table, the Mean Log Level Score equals 0.674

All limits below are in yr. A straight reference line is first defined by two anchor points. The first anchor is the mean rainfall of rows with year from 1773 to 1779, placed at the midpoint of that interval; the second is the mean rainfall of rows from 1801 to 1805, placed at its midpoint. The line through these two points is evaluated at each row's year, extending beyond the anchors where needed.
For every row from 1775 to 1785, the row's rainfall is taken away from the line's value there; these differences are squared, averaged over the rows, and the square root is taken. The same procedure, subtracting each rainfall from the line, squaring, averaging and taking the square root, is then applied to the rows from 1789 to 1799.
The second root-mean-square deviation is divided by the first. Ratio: 1.2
